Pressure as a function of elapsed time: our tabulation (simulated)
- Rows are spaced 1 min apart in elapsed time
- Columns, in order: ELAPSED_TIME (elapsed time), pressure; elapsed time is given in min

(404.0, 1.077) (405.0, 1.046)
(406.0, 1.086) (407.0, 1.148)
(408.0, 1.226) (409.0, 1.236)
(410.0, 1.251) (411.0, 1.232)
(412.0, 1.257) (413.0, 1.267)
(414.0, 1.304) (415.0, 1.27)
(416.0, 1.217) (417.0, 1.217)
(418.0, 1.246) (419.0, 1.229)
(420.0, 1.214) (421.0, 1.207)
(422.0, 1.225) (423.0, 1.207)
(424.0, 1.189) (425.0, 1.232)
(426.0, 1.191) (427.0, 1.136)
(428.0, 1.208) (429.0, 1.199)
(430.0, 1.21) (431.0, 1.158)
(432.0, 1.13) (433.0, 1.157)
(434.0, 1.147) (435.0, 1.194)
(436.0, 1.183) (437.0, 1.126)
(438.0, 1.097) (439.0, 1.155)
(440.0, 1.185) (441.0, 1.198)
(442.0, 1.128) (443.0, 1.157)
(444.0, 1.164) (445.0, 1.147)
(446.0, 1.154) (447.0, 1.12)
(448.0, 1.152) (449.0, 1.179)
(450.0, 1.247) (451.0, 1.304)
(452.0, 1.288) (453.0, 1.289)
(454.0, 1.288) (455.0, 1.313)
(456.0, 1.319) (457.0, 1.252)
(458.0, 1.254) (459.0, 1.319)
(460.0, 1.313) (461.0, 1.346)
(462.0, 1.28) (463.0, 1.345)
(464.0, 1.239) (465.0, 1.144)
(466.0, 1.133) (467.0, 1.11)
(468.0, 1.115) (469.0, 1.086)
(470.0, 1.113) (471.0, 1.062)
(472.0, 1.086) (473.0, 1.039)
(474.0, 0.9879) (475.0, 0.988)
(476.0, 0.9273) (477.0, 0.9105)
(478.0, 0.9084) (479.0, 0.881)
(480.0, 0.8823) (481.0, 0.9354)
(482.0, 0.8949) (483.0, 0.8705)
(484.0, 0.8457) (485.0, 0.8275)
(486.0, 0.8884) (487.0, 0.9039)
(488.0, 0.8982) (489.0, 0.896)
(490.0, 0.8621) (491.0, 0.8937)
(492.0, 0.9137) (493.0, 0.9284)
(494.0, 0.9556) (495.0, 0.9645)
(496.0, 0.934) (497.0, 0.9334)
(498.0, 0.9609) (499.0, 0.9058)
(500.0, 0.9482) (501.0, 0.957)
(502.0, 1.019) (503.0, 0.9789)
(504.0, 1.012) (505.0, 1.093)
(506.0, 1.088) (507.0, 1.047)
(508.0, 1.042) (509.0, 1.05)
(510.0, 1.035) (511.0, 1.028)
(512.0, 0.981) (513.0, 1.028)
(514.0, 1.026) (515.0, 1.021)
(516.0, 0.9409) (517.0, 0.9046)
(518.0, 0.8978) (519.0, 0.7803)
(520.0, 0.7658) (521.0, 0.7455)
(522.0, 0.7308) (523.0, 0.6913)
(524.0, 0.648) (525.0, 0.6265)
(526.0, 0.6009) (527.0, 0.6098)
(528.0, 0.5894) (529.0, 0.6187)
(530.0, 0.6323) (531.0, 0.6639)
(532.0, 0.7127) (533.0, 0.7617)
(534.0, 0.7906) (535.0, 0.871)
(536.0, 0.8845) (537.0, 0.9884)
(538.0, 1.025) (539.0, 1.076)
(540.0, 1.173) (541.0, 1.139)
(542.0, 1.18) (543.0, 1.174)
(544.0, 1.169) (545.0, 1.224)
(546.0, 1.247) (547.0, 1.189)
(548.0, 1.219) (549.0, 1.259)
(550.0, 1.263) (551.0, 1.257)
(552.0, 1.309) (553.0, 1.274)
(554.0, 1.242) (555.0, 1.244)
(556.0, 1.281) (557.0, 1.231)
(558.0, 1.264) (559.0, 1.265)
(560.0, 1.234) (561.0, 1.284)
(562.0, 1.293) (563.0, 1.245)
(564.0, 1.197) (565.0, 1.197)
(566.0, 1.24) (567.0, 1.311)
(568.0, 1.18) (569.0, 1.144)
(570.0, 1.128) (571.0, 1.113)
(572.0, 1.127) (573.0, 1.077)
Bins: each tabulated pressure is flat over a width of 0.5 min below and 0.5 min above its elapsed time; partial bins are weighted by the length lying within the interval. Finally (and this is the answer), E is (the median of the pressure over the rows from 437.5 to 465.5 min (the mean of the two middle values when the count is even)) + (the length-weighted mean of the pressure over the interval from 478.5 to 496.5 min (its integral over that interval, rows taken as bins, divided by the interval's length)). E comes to 2.14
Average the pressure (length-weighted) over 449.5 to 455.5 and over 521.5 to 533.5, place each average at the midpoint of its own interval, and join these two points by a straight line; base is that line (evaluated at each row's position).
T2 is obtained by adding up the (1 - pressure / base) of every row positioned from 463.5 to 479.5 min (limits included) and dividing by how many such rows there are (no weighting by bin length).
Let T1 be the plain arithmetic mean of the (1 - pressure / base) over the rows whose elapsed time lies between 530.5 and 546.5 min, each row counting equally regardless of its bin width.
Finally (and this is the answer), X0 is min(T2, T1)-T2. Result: -0.89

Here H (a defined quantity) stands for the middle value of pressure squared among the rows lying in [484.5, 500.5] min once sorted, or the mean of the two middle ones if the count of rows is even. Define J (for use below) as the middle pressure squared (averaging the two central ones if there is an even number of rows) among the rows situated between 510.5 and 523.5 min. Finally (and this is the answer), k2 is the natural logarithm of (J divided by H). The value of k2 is 0.0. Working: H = 0.83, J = 0.82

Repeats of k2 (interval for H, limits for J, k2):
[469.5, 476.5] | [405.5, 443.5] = 0.3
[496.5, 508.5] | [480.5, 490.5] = -0.2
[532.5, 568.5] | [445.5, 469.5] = 0.0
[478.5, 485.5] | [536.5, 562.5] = 0.7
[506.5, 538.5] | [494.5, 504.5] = 0.3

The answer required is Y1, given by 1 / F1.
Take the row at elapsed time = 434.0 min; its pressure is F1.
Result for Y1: 0.87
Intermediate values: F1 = 1.147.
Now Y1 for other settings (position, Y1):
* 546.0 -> 0.80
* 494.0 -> 1.05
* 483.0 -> 1.15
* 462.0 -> 0.78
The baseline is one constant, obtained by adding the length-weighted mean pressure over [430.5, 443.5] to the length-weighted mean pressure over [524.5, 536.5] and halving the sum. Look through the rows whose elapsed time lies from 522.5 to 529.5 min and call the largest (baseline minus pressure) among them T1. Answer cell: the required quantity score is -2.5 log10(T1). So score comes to 1.18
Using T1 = 0.34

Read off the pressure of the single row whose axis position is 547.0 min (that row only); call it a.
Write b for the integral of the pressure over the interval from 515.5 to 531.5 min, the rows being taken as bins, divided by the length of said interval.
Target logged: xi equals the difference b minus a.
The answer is -0.47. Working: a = 1.189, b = 0.72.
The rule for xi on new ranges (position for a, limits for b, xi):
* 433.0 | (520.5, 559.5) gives -0.16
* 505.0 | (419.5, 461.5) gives 0.11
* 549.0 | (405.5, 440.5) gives -0.06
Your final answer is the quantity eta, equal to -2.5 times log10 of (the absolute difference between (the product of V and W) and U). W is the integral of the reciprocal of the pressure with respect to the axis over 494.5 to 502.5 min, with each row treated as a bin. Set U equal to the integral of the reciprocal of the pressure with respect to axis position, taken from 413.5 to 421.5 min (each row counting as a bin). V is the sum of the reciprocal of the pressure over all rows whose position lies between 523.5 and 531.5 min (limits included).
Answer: -5.0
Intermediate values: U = 6.5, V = 12.8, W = 8.4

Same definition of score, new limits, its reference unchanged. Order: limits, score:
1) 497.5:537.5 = 1.18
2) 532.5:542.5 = 1.96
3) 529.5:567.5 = 1.33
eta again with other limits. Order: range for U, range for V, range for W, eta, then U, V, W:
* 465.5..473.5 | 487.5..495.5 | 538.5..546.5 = -4.3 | 7.3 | 8.8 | 6.8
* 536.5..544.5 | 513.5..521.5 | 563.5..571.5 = -4.3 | 7.2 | 9.2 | 6.7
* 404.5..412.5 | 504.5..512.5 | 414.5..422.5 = -4.1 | 6.8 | 7.7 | 6.5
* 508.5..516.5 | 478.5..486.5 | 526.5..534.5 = -5.0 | 7.9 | 9.1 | 12.0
